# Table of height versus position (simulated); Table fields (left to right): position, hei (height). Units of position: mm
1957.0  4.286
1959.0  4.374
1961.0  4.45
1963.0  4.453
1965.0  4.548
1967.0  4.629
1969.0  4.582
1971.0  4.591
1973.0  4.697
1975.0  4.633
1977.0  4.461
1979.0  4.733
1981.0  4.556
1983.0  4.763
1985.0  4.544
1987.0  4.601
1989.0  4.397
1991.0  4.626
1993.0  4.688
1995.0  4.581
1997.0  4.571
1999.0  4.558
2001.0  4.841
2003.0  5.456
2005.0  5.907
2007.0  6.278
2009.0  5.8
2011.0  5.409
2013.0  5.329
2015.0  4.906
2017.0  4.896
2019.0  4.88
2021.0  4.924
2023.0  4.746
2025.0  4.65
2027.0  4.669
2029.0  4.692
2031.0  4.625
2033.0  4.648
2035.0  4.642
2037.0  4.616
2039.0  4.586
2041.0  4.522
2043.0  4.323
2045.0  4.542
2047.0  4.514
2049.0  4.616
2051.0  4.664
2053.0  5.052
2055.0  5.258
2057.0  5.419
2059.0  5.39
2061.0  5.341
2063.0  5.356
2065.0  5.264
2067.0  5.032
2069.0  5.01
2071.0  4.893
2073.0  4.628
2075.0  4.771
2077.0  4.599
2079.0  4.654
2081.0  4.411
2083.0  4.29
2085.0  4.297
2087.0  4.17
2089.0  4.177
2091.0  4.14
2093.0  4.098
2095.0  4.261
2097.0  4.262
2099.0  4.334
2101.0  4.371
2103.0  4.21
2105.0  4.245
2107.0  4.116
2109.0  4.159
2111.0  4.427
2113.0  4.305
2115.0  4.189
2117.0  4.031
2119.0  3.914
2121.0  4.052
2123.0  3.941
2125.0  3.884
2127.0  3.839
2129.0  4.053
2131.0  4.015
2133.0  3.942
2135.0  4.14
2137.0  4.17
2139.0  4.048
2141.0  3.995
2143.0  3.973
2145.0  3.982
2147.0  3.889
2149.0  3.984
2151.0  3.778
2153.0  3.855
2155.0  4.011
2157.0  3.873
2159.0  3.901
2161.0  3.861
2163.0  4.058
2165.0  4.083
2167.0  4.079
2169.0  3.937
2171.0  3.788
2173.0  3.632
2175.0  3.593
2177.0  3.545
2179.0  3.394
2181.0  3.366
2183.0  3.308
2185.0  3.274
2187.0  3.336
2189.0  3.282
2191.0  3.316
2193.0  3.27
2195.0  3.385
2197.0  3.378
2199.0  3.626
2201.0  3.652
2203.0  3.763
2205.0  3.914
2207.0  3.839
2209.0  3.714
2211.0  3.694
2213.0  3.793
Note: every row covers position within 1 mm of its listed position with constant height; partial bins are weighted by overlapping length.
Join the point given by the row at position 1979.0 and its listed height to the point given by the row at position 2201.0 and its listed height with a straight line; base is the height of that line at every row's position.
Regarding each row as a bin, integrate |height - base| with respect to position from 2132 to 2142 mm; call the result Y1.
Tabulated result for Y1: 1.1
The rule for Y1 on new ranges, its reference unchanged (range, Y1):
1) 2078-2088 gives 1.5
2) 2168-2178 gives 1.4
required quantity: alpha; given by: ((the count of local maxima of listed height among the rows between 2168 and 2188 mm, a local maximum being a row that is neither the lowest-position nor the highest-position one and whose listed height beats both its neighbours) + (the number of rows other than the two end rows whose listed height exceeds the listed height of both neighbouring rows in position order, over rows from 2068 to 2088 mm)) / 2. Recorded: 1.50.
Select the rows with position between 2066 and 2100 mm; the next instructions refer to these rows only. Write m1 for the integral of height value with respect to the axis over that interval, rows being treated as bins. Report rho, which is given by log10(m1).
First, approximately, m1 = 152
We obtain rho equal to 2.18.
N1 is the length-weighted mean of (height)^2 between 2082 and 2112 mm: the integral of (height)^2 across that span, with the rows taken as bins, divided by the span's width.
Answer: 18.0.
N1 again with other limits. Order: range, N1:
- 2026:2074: 23.6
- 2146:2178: 15.0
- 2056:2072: 27.2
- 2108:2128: 16.6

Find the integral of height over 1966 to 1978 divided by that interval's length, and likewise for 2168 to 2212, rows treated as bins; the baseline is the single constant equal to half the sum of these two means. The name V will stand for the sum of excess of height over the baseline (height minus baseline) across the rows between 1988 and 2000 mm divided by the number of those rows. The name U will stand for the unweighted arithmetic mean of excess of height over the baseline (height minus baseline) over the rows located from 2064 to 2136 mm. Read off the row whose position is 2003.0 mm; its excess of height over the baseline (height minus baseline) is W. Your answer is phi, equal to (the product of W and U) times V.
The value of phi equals 0.2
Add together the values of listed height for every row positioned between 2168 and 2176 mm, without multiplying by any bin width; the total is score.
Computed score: 15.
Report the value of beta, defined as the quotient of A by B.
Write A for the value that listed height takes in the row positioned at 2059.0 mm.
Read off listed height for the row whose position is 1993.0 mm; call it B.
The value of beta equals 1.15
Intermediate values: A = 5.39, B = 4.688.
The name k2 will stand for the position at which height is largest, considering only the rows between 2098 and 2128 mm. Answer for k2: 2111.0 mm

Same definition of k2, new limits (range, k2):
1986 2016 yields 2007.0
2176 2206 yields 2205.0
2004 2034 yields 2007.0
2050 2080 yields 2057.0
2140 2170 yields 2165.0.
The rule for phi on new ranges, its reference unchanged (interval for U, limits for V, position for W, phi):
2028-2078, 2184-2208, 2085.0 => -0.1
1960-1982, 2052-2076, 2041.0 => 0.2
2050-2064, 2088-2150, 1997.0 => 0.0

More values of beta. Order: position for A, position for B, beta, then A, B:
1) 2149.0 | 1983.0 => 0.84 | 3.984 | 4.763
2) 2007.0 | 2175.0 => 1.75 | 6.278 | 3.593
